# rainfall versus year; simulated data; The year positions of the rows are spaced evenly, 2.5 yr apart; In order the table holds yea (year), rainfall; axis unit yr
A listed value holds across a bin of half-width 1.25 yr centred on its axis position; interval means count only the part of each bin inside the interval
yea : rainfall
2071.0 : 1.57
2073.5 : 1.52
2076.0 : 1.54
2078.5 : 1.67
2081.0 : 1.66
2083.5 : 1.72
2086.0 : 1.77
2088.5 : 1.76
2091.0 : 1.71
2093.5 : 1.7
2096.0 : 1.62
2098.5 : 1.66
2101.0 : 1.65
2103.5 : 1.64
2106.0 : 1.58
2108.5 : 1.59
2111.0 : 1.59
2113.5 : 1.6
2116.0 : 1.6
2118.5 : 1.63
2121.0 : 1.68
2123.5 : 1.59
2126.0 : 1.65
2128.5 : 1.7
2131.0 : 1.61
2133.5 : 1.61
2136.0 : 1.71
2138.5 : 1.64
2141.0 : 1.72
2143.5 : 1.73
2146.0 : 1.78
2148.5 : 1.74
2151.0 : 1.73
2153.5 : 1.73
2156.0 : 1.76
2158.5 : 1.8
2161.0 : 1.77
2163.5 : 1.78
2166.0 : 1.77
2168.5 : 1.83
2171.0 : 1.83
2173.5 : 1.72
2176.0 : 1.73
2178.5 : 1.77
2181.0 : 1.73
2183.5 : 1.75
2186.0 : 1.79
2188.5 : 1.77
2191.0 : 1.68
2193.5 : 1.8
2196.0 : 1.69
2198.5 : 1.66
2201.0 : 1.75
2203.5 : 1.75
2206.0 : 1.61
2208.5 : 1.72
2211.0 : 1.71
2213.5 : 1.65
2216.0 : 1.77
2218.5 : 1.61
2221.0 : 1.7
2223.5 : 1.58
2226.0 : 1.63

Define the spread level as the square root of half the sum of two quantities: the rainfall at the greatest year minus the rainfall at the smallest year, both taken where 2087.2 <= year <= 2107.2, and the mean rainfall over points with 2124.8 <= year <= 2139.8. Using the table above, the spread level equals 0.858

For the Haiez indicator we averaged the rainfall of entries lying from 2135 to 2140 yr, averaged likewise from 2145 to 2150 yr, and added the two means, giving 3.43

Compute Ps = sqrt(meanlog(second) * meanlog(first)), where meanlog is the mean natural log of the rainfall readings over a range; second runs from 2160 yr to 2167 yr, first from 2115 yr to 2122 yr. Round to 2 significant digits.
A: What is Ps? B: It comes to 0.53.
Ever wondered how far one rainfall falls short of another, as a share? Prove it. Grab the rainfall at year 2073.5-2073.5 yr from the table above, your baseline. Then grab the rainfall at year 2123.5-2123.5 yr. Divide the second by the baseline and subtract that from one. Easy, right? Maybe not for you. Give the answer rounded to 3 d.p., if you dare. -0.046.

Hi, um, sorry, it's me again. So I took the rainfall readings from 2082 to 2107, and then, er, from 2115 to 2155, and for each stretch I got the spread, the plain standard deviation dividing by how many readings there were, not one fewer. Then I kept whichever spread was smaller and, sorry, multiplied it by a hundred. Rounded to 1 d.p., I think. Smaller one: 5.8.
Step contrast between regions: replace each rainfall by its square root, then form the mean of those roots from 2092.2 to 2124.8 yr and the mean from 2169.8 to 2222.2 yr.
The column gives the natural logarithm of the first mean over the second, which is -0.03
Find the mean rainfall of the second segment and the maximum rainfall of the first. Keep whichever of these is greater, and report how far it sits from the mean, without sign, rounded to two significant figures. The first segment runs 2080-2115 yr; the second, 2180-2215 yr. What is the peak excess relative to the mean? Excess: 0.051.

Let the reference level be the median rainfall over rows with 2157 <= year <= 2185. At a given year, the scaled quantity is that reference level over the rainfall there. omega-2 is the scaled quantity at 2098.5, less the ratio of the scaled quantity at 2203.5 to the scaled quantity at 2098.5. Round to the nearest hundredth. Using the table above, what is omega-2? 0.12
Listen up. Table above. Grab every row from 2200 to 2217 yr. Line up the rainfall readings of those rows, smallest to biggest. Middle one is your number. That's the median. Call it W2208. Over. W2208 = 1.72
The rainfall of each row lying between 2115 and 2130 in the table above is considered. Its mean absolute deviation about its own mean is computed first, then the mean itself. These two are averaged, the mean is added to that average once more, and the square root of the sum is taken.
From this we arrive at 1.57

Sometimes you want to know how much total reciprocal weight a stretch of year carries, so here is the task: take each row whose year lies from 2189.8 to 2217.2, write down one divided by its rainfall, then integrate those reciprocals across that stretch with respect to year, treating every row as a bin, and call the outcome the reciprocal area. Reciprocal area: 16.1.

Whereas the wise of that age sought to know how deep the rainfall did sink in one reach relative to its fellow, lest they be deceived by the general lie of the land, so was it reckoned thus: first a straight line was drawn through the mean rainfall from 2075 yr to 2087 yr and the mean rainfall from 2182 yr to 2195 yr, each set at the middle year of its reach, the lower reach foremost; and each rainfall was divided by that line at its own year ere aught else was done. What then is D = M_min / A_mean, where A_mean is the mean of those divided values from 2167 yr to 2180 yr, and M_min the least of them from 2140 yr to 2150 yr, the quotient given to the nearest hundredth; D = 0.98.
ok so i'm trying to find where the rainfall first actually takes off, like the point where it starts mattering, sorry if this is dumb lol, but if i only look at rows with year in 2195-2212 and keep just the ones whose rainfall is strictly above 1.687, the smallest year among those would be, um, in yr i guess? 2196.0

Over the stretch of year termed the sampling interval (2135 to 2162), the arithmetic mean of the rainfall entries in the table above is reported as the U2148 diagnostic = 1.737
